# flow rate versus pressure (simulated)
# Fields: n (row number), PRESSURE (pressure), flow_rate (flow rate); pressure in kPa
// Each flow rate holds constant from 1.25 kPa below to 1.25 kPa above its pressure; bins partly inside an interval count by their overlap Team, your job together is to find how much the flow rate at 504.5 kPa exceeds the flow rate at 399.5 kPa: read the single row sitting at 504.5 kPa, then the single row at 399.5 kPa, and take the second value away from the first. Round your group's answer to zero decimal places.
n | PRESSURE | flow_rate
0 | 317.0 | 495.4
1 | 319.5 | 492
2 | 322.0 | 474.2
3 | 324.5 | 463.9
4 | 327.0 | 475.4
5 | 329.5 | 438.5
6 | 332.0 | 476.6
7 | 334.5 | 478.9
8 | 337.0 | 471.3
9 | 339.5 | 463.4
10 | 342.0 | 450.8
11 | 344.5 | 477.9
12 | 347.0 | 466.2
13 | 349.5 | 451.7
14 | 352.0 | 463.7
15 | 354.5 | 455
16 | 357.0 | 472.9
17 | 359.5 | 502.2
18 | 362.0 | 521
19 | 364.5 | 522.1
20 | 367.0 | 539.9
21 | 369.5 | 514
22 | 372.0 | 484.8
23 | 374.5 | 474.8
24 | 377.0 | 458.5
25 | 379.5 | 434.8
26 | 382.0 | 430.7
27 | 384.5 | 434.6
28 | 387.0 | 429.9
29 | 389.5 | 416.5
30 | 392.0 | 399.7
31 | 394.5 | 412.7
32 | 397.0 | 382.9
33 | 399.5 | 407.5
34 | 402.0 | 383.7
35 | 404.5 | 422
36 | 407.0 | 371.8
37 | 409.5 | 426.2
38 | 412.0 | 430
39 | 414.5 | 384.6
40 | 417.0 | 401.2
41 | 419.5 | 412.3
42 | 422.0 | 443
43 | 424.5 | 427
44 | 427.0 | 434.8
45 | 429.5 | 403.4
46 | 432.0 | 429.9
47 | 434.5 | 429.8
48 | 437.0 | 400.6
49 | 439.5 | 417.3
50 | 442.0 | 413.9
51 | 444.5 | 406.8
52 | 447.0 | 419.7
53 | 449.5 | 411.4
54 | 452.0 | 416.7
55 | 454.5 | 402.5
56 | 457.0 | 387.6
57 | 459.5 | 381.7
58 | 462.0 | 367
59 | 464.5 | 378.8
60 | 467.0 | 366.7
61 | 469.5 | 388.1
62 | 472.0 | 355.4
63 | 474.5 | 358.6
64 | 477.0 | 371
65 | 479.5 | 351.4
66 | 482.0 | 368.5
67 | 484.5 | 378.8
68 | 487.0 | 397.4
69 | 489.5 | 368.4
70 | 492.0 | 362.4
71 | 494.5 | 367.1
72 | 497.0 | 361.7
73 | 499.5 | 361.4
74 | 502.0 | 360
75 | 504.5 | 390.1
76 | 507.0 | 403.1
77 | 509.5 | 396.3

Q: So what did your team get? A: -17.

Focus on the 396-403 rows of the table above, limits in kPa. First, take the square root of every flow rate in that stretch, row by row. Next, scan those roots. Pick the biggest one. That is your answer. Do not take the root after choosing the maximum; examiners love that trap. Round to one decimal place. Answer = 20.2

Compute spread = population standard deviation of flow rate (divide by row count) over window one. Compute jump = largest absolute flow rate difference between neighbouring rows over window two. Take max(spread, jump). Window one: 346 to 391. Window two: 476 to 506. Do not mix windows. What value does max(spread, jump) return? 35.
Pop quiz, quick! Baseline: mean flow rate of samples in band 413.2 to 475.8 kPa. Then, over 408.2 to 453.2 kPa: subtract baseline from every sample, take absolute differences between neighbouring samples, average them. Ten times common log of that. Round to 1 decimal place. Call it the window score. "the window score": 12.0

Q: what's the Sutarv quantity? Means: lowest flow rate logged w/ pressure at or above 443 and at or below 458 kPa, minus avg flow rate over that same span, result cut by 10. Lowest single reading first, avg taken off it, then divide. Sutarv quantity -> -2.0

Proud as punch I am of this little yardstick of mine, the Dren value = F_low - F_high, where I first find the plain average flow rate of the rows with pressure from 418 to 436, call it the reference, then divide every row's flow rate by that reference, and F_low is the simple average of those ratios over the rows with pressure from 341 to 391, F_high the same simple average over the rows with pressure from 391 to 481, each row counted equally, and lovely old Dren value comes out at 0.165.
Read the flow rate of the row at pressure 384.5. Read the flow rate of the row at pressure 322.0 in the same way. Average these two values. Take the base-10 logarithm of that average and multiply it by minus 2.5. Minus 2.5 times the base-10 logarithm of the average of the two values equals -6.64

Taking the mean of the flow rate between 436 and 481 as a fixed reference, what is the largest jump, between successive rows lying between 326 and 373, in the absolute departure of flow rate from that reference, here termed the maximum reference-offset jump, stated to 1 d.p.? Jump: 38.1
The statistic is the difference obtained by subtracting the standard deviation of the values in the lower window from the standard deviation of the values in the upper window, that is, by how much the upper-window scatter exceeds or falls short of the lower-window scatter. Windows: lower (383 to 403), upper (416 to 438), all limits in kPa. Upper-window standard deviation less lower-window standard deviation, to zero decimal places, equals -3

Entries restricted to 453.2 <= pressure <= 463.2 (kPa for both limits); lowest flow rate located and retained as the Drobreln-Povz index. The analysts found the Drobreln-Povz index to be 367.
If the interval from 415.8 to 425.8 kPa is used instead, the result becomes 401.2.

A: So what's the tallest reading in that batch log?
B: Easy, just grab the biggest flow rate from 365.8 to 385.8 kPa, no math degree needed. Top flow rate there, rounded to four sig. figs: 539.9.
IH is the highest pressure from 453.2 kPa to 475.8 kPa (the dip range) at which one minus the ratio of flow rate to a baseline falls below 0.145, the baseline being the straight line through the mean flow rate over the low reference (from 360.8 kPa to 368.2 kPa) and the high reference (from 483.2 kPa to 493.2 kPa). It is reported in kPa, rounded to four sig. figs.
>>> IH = 474.5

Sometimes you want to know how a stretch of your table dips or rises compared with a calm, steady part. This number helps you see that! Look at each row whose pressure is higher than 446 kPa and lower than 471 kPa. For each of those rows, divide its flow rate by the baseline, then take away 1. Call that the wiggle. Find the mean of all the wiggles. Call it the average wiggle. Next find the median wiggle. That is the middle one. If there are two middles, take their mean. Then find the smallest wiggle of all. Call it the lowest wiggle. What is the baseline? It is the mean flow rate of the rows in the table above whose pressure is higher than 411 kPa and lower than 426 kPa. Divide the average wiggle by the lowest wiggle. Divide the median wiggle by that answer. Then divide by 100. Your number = -0.0014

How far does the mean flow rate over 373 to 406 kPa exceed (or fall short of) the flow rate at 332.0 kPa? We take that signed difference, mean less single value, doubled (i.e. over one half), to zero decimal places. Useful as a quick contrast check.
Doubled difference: -109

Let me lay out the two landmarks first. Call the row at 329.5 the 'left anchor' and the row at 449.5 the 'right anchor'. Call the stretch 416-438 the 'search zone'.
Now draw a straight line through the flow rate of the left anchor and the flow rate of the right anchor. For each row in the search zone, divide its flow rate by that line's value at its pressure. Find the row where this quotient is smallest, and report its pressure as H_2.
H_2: 417.0 kPa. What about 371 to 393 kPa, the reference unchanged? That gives 392.0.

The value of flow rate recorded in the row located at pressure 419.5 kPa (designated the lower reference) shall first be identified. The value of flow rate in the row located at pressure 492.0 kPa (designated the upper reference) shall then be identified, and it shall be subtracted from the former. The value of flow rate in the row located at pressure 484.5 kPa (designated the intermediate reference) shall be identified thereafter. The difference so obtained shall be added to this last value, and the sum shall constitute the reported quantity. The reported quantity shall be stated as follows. 429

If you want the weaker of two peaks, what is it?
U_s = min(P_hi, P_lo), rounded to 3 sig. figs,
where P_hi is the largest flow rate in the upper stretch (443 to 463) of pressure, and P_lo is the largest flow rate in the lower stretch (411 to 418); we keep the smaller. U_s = 420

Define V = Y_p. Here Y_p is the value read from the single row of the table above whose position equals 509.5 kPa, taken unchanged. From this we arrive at 396.3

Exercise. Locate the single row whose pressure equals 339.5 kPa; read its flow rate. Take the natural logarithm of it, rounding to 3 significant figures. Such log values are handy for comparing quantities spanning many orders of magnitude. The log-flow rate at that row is 6.14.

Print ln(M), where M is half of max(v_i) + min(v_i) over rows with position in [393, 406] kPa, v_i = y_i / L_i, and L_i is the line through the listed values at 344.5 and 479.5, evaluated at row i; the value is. -0.054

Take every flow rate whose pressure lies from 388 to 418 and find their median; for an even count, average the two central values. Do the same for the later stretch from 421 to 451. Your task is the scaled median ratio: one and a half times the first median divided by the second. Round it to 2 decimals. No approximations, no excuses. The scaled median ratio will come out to 1.45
